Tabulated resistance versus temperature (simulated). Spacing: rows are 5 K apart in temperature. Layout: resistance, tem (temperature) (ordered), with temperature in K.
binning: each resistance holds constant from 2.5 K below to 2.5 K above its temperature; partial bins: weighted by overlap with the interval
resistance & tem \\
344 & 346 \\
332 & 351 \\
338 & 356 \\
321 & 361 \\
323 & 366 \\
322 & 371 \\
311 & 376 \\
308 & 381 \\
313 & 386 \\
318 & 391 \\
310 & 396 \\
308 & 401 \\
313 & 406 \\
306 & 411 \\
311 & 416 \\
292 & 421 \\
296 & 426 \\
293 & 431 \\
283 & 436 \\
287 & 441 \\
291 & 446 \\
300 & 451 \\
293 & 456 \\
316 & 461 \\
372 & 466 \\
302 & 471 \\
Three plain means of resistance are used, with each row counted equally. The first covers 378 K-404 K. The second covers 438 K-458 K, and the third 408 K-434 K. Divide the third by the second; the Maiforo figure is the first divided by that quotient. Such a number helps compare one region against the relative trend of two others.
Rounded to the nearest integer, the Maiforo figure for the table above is 304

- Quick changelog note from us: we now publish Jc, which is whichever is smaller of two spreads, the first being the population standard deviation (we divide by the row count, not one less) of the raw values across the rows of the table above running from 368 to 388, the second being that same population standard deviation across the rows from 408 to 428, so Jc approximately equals 5.2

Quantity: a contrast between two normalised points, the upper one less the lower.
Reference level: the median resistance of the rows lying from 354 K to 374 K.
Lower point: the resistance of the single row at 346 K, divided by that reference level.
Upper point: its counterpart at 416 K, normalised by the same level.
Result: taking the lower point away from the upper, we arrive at -0.102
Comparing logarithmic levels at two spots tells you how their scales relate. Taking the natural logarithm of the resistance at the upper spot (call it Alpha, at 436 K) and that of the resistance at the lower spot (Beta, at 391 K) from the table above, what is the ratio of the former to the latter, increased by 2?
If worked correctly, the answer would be 2.98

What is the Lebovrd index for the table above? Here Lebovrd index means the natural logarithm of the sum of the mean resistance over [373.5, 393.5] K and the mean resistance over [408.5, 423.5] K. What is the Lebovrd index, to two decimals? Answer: 6.42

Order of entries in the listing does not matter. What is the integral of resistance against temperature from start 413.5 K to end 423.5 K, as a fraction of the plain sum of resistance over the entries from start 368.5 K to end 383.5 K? 3.2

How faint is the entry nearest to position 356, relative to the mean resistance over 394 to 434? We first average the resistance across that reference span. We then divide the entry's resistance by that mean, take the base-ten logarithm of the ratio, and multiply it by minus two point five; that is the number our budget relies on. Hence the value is -0.12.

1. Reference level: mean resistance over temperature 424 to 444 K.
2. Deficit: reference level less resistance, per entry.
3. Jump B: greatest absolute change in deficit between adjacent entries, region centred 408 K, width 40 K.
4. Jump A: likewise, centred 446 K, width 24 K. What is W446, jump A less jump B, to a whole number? -10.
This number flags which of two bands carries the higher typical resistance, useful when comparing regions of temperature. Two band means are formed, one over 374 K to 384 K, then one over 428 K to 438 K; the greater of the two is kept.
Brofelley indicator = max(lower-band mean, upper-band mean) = 310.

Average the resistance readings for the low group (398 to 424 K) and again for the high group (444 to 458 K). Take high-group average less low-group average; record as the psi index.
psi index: -11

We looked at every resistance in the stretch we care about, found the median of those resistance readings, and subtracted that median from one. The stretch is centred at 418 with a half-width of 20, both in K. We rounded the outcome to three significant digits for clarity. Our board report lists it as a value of -300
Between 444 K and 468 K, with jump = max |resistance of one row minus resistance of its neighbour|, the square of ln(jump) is 16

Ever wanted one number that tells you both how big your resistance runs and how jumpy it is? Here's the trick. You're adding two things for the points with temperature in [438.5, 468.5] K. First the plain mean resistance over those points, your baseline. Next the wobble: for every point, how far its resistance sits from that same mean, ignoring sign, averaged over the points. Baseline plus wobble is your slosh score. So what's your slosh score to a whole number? 333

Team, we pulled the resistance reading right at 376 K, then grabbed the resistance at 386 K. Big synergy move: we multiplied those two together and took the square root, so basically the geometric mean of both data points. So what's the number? 312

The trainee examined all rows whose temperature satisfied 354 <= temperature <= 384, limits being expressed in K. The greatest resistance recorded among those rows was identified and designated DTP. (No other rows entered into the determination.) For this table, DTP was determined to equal 338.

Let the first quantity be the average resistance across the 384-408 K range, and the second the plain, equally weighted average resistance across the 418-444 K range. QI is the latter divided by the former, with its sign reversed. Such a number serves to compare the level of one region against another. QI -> -0.93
